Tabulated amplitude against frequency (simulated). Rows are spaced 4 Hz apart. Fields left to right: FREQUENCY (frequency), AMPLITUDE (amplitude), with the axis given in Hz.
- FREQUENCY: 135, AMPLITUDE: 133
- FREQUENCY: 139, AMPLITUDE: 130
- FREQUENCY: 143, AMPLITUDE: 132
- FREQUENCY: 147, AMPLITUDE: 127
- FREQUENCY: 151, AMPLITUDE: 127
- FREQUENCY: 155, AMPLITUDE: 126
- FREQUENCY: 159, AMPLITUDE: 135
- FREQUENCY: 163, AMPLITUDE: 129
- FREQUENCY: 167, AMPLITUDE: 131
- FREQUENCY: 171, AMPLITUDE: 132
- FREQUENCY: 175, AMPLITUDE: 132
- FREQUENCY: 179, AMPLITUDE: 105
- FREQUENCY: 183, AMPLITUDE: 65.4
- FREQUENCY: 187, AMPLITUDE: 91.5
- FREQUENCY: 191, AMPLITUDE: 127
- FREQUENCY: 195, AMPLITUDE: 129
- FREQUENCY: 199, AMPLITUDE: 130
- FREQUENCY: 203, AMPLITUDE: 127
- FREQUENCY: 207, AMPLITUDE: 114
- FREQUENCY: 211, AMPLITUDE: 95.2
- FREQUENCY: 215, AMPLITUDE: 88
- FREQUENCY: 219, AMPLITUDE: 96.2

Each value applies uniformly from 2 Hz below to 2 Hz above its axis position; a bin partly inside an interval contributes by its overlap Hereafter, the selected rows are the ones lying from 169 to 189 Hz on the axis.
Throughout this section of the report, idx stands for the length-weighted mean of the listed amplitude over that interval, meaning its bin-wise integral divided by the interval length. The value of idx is 105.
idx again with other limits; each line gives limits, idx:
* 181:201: 109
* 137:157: 128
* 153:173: 131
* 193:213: 119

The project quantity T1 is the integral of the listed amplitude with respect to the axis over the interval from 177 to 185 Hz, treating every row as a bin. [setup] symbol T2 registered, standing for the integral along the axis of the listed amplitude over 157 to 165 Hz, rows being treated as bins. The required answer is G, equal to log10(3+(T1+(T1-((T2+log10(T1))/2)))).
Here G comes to 2.923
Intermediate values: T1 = 682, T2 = 1056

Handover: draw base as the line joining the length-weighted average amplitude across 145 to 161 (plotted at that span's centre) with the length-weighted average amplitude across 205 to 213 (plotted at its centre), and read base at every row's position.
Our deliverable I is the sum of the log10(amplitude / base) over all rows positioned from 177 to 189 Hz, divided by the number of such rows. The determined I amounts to -0.131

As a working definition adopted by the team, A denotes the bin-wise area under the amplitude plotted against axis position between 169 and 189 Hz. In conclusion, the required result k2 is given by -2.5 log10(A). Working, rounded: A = 2104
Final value -8.31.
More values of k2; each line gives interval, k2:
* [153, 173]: -8.54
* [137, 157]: -8.52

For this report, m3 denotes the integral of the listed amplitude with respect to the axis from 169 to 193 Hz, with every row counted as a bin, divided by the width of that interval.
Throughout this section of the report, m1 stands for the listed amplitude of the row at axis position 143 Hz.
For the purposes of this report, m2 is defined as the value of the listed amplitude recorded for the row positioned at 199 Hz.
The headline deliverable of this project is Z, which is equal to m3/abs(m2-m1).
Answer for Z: 54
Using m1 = 132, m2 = 130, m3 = 109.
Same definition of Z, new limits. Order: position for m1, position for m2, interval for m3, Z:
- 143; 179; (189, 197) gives 5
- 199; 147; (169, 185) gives 36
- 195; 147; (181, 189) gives 39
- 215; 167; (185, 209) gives 3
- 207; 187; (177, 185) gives 4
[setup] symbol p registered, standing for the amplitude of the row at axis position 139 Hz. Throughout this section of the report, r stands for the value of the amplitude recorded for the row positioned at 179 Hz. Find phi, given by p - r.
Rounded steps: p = 130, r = 105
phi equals 25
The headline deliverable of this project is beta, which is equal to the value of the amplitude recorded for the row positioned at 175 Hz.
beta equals 132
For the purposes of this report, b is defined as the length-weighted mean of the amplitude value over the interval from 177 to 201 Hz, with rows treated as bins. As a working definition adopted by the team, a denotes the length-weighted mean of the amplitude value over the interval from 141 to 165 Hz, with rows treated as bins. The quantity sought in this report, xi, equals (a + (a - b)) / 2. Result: 75.3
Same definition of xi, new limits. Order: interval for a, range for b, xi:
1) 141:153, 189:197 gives 64.7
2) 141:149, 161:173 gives 64.2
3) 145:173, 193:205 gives 65.2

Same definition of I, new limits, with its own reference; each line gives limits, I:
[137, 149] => -0.011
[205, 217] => -0.023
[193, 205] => 0.072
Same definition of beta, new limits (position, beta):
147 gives 127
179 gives 105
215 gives 88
